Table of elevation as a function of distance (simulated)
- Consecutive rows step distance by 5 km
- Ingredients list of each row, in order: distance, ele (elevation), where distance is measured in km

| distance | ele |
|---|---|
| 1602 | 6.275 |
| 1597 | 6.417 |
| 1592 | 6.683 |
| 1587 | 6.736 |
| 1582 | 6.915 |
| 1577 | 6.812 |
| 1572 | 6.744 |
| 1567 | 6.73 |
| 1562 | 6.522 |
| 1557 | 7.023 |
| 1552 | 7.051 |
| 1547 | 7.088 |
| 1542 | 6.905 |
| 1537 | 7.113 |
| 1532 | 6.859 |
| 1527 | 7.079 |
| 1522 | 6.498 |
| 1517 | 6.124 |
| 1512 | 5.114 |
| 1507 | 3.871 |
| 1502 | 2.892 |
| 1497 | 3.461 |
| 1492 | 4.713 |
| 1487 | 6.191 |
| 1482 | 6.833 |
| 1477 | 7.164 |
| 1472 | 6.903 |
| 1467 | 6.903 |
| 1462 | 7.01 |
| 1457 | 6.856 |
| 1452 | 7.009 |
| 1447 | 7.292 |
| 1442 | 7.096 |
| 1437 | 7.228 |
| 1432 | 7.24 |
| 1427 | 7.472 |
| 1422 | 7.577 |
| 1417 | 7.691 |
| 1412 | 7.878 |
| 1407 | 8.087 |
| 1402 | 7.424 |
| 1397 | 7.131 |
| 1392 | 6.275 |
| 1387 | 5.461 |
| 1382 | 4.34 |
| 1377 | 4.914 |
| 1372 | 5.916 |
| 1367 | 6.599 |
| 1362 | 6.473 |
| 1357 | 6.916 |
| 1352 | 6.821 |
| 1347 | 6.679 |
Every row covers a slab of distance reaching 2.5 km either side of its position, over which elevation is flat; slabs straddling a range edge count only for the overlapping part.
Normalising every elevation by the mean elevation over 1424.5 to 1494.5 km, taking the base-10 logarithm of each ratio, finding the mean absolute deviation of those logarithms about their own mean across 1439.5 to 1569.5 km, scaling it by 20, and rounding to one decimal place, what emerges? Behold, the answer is 1.5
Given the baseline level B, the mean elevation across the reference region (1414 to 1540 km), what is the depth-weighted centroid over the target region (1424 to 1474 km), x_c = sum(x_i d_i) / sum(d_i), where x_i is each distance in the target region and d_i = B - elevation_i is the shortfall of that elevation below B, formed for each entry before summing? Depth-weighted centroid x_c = 1446.0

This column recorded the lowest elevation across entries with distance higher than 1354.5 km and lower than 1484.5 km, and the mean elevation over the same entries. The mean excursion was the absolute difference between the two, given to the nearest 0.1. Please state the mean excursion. 2.5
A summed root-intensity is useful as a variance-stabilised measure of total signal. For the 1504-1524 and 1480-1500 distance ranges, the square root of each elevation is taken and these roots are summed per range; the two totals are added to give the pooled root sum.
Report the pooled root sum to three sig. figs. 18.4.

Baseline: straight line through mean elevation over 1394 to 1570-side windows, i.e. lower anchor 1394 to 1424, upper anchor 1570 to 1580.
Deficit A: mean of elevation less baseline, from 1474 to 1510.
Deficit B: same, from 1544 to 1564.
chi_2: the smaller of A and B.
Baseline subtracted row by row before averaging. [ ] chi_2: -2.2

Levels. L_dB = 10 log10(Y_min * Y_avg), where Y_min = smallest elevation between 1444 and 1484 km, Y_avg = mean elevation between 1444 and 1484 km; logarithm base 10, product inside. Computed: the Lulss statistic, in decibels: 16.8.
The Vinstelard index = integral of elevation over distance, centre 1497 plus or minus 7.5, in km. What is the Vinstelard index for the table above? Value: 55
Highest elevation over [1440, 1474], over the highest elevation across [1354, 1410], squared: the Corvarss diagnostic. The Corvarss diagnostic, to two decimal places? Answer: 0.81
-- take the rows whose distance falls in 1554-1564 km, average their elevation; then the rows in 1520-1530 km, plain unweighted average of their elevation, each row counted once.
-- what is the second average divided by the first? 1.00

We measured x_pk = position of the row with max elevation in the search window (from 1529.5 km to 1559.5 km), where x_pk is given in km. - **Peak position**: 1537 km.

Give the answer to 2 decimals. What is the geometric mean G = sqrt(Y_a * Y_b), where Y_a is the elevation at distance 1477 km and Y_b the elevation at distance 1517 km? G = 6.62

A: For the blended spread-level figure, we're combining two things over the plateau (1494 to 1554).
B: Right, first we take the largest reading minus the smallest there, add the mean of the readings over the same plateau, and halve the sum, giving 5.0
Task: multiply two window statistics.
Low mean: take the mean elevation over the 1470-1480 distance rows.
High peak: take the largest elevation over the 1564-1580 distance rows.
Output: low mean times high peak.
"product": 47.9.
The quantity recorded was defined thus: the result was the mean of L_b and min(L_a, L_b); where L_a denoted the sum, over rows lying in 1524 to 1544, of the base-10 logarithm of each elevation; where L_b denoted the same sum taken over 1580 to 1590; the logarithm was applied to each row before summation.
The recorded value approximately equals 1.67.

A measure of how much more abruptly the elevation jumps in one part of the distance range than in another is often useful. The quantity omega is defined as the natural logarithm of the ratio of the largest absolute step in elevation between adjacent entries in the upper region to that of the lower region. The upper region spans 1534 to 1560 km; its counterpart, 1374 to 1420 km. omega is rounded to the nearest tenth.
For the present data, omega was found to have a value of -1.7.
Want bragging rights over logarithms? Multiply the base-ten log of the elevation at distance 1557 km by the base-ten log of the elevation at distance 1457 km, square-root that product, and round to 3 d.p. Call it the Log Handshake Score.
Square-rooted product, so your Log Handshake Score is 0.841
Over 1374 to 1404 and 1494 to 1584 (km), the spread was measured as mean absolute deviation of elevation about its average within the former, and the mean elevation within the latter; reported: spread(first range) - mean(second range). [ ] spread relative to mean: -5.1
